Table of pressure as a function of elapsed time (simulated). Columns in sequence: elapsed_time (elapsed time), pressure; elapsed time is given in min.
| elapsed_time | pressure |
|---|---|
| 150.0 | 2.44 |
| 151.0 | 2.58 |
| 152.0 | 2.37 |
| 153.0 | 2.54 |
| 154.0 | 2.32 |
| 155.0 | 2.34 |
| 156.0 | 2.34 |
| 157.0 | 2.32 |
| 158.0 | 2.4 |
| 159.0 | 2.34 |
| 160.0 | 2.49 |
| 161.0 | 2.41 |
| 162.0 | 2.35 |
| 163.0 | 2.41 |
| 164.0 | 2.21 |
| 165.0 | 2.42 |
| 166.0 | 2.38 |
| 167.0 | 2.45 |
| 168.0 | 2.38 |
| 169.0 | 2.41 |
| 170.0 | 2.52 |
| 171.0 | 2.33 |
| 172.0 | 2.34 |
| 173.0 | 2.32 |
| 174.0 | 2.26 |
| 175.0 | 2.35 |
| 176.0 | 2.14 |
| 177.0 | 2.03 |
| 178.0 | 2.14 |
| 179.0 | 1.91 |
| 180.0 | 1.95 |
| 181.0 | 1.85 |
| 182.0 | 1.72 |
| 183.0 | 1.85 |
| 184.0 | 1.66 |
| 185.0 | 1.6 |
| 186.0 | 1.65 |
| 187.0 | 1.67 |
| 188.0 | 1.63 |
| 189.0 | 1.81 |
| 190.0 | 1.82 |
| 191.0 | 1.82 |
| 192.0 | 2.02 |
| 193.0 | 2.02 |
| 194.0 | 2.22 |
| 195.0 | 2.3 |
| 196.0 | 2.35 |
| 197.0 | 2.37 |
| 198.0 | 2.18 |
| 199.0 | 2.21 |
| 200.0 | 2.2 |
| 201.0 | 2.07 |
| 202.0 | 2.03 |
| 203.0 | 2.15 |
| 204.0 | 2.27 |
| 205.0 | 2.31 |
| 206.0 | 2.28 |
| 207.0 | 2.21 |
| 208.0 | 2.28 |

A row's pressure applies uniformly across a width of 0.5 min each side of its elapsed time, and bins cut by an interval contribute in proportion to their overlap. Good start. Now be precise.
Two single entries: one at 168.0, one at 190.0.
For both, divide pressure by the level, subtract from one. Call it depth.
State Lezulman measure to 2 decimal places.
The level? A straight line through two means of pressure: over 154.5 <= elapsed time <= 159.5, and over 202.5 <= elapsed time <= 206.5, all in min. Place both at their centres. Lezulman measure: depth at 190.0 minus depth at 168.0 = 0.23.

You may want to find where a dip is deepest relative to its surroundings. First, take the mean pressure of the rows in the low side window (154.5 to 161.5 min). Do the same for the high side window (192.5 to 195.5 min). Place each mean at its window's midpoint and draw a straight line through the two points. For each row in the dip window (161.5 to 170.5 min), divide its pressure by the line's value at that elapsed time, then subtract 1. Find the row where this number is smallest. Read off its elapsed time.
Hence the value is 164.0 min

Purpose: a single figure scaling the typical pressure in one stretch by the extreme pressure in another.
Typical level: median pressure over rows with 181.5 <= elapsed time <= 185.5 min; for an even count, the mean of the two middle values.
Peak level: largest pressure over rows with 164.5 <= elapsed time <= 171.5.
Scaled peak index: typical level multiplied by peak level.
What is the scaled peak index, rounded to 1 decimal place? 4.3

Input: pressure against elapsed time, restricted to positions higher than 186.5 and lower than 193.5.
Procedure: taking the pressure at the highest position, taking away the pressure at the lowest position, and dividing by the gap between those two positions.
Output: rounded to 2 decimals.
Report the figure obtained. 0.06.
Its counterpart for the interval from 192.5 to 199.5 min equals 0.03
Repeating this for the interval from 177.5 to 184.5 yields -0.08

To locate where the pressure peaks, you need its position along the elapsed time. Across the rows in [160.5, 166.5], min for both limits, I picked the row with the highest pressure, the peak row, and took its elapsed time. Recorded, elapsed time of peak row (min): 165.0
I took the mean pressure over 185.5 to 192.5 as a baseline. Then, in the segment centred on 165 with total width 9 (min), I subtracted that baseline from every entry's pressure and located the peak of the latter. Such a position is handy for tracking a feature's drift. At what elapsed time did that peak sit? 167.0 min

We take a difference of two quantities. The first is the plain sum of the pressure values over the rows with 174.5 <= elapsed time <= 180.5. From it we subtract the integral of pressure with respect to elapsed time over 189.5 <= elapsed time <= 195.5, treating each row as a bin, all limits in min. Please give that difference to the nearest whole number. 0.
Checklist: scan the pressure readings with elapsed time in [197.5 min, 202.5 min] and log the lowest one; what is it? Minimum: 2.03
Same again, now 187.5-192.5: 1.63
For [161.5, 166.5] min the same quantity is 2.21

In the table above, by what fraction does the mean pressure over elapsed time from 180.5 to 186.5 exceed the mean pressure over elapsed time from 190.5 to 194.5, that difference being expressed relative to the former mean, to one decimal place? -0.2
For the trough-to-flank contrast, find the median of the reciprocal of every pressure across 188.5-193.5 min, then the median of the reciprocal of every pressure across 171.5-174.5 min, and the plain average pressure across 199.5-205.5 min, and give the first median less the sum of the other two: -2.05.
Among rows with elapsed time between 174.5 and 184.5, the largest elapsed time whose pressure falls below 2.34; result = 184.0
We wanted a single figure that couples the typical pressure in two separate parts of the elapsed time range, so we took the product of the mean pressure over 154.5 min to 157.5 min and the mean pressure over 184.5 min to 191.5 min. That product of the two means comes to 4.0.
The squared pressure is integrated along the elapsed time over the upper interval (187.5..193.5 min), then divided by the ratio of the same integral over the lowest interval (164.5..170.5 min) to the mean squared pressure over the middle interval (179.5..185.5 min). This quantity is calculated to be 1.8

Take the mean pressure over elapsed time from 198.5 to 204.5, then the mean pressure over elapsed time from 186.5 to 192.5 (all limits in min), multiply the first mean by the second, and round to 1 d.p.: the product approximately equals 3.9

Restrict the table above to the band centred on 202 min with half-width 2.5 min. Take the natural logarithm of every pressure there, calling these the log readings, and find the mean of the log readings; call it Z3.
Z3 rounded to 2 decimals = 0.76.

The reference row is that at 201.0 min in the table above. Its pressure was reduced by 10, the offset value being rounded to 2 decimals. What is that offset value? -7.93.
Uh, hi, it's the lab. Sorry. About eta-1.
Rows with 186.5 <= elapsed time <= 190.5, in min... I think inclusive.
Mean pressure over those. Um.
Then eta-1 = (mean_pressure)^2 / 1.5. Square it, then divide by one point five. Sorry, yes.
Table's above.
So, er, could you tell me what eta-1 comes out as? 2.00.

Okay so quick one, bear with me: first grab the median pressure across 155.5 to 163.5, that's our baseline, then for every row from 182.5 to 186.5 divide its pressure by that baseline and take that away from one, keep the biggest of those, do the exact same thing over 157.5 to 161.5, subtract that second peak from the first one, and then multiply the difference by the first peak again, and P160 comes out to 0.10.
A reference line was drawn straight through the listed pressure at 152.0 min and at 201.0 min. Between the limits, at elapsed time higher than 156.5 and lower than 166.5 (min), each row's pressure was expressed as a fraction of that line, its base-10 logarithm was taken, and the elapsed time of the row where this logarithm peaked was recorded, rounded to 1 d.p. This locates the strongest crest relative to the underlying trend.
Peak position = 160.0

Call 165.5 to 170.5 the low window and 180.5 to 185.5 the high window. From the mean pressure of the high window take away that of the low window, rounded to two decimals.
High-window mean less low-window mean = -0.69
